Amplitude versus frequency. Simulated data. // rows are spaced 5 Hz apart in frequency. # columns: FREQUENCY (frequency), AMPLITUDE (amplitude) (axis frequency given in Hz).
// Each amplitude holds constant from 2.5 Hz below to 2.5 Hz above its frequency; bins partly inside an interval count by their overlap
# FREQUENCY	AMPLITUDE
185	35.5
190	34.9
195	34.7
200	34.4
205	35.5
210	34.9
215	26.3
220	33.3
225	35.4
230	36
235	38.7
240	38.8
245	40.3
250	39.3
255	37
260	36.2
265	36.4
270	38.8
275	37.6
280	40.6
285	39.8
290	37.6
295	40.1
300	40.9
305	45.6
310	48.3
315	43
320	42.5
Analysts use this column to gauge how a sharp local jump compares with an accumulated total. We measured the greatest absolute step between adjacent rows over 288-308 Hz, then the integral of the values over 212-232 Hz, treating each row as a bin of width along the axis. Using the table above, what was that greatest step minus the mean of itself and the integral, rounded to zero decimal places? -325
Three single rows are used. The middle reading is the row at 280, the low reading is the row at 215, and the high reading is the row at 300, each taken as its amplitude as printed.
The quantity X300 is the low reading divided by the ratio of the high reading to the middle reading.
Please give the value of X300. 26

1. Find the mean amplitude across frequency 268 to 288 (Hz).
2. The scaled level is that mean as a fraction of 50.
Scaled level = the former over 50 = 0.78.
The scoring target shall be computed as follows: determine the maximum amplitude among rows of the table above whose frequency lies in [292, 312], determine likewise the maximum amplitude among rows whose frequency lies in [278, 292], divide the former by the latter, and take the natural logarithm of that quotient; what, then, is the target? 0.174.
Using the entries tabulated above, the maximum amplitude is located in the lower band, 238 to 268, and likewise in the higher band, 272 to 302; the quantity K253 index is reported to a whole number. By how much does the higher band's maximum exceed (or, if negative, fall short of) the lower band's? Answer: 1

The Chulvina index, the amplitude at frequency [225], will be 35.4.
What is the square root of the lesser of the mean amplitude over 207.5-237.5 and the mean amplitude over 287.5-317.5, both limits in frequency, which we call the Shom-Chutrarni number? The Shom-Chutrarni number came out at 5.84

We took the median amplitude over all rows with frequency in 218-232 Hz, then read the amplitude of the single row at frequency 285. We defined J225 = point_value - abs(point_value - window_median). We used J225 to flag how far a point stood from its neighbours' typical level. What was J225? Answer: 35.4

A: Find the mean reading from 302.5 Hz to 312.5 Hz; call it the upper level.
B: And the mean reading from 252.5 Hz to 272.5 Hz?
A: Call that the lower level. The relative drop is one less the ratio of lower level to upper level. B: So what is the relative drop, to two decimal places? 0.21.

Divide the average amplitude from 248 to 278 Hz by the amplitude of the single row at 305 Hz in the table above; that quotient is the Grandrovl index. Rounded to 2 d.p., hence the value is 0.82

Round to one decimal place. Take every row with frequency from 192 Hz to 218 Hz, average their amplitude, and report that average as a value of 33.2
